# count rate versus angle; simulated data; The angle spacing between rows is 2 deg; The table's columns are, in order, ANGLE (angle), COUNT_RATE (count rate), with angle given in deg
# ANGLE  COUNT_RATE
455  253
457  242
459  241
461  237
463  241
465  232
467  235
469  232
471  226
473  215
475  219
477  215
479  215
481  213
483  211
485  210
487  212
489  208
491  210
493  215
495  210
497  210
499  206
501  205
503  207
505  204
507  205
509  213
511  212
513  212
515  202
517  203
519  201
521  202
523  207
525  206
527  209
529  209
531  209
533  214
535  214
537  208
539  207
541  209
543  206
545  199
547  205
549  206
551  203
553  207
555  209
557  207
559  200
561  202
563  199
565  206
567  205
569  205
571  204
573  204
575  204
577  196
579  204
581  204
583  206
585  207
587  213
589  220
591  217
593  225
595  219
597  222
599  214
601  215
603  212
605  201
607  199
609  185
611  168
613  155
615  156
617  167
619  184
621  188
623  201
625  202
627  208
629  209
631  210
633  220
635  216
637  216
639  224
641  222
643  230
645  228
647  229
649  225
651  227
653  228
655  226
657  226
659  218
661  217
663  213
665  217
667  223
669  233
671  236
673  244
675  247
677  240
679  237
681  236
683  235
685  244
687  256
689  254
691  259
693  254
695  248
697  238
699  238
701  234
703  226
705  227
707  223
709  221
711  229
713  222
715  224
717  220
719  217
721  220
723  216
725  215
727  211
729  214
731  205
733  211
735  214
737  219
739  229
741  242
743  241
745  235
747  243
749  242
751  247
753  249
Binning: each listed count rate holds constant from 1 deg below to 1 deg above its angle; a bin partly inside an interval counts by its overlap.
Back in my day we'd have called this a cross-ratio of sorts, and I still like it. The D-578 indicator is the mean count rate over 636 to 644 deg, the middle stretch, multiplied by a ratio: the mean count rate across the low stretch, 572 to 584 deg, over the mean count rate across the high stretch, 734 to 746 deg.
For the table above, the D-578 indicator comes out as 197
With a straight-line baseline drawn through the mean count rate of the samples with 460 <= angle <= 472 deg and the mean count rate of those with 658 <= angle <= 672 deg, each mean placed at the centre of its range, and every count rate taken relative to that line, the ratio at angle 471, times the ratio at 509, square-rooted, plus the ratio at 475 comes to 1.88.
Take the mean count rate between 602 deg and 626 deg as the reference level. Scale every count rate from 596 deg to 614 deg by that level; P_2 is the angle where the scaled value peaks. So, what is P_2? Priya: 597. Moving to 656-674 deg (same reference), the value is 673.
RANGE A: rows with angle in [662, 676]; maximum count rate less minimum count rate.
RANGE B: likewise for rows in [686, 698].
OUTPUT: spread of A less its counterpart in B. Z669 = 13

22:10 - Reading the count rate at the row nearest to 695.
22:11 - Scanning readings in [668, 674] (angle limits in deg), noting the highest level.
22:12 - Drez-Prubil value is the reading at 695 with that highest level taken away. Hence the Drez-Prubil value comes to 4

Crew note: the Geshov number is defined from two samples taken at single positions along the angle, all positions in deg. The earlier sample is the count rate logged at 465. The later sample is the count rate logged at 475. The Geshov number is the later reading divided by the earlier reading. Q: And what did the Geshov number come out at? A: 0.94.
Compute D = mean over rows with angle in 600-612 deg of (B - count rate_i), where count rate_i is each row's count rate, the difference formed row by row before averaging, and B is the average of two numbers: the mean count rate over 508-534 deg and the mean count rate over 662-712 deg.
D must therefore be 25.4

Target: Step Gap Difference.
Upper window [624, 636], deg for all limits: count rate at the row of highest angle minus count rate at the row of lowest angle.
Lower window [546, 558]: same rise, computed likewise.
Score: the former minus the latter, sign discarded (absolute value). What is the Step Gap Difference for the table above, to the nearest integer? 12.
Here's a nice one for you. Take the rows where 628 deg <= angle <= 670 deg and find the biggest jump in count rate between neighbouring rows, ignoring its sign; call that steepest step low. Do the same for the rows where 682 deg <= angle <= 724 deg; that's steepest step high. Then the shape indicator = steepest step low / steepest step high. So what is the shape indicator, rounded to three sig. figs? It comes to 0.833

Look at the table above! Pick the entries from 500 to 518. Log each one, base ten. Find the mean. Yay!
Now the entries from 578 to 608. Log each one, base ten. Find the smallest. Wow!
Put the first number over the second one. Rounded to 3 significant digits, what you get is 1.01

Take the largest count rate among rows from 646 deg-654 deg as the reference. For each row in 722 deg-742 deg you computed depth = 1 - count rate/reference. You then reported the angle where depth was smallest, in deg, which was 741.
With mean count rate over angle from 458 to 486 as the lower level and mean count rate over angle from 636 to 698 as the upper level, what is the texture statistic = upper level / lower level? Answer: 1.04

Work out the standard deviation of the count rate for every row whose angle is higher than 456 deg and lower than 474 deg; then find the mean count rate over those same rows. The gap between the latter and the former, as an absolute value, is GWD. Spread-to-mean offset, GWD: 225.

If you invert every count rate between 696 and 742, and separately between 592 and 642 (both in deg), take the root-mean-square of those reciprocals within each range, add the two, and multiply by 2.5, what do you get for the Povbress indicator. 0.0239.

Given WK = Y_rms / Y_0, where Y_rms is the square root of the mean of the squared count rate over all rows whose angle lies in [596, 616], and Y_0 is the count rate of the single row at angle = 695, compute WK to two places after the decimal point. 0.78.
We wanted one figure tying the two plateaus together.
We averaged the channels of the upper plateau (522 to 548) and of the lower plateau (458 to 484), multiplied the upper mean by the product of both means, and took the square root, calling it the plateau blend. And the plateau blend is 3121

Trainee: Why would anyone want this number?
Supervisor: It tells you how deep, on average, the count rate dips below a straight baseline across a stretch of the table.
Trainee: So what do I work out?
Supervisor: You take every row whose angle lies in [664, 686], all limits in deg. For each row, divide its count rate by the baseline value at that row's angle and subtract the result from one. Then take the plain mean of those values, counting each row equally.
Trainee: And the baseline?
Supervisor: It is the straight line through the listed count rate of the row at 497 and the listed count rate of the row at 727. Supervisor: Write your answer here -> -0.12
